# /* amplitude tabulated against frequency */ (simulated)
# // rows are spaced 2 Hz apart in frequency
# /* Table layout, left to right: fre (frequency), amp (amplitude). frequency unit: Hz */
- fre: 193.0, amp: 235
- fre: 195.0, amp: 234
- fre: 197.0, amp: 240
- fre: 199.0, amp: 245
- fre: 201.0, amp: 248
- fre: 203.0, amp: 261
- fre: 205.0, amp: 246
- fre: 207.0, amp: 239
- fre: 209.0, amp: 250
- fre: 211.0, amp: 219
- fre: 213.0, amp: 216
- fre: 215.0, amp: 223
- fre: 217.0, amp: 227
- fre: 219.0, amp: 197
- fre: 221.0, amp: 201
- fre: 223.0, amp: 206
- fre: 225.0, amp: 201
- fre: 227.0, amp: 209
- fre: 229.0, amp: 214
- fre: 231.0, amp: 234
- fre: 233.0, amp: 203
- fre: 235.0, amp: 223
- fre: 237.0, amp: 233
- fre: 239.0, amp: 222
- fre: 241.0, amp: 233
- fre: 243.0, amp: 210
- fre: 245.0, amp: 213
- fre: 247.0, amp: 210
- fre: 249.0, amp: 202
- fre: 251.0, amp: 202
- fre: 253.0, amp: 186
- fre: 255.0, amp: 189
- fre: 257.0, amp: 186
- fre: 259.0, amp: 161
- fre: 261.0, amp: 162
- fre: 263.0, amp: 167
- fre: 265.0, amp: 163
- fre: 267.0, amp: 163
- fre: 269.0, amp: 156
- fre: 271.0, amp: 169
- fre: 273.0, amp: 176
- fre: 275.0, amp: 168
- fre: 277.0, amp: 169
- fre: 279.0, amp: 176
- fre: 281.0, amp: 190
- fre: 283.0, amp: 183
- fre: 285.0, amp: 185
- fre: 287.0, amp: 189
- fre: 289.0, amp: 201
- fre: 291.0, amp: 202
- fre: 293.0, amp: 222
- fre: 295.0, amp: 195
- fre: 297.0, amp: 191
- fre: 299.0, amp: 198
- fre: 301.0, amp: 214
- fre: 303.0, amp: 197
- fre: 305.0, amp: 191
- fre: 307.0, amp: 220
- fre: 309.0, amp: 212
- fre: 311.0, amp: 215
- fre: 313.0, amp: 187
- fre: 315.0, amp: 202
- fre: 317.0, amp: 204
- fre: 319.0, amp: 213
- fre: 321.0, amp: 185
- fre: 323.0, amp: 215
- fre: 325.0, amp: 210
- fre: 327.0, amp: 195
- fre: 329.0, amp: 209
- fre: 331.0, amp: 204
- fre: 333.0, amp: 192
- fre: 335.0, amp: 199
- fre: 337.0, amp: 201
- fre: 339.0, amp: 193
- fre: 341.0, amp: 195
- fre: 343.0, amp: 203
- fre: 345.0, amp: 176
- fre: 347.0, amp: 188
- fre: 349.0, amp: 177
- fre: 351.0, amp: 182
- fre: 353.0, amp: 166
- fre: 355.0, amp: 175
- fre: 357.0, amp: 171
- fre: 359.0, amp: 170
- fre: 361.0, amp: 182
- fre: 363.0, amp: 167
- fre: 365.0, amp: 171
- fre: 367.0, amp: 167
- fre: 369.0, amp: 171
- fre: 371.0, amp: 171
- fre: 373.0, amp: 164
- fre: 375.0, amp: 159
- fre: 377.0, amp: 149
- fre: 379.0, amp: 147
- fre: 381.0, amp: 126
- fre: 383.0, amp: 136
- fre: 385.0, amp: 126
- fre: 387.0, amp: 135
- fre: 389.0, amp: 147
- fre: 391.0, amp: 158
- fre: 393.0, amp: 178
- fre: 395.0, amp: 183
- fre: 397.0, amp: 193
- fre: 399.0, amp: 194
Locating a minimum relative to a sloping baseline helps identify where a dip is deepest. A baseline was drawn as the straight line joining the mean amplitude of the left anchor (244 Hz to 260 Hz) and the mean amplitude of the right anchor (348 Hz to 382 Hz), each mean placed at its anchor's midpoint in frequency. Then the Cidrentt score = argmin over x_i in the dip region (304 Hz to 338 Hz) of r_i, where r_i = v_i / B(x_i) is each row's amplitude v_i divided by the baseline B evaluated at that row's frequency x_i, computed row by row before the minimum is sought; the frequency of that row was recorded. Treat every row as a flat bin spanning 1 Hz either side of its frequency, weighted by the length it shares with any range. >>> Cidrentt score 313.0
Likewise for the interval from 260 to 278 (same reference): 269.0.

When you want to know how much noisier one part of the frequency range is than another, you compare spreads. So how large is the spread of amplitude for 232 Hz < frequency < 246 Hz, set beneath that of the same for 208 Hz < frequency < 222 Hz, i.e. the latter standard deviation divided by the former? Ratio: 1.5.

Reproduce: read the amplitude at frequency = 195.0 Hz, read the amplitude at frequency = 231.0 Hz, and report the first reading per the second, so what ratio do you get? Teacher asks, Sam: 1.00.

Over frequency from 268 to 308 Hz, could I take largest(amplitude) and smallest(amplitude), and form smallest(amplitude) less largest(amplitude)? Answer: -66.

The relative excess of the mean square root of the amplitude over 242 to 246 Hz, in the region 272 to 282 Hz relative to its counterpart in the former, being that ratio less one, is -0.089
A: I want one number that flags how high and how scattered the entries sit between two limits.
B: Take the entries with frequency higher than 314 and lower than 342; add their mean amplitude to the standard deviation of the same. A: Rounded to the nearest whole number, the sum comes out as 210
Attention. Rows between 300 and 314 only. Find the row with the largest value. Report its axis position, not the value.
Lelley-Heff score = 307.0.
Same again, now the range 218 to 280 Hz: 231.0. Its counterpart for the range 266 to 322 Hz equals 293.0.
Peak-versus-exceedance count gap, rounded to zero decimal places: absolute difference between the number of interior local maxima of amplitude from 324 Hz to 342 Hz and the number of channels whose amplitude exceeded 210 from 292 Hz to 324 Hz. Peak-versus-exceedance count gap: 5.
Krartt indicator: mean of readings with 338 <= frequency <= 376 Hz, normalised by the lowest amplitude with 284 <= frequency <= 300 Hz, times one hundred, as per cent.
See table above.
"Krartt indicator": 95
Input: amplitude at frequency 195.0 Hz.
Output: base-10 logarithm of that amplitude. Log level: 2.37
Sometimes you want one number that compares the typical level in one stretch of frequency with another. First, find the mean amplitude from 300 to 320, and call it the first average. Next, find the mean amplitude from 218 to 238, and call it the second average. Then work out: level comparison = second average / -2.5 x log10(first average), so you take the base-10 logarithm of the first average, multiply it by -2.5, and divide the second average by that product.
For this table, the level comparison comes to -37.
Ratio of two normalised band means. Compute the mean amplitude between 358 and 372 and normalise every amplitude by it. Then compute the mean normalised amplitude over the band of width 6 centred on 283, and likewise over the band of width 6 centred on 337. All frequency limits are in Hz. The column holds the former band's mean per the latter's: 0.94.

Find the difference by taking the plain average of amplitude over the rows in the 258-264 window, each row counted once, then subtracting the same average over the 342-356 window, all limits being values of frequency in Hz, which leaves -18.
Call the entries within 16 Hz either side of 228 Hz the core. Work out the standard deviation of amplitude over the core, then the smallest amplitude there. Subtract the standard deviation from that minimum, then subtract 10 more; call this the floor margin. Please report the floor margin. 175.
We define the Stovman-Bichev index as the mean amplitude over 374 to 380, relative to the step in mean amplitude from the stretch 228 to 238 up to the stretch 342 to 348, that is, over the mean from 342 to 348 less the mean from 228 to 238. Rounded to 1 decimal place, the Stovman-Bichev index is -4.7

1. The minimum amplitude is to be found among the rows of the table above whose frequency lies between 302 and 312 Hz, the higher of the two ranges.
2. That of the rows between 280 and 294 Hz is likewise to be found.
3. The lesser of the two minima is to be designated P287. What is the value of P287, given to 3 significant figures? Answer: 183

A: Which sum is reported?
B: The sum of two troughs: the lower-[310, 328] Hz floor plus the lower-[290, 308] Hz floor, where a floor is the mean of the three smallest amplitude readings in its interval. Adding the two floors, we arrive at 381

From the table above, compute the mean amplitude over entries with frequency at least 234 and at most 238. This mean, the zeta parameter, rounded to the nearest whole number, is 228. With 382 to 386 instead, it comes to 131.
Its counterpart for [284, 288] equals 187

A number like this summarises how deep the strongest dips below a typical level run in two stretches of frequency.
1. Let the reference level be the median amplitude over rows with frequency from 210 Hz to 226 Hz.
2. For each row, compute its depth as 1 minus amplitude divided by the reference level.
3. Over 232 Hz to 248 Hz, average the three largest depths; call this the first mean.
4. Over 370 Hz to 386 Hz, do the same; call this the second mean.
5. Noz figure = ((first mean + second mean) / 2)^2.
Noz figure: 0.04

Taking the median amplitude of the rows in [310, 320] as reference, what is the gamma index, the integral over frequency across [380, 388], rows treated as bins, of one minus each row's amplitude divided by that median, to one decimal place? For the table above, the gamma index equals 2.9 Hz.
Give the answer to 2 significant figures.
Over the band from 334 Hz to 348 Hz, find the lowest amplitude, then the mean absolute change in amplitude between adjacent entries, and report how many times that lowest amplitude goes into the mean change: 0.056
